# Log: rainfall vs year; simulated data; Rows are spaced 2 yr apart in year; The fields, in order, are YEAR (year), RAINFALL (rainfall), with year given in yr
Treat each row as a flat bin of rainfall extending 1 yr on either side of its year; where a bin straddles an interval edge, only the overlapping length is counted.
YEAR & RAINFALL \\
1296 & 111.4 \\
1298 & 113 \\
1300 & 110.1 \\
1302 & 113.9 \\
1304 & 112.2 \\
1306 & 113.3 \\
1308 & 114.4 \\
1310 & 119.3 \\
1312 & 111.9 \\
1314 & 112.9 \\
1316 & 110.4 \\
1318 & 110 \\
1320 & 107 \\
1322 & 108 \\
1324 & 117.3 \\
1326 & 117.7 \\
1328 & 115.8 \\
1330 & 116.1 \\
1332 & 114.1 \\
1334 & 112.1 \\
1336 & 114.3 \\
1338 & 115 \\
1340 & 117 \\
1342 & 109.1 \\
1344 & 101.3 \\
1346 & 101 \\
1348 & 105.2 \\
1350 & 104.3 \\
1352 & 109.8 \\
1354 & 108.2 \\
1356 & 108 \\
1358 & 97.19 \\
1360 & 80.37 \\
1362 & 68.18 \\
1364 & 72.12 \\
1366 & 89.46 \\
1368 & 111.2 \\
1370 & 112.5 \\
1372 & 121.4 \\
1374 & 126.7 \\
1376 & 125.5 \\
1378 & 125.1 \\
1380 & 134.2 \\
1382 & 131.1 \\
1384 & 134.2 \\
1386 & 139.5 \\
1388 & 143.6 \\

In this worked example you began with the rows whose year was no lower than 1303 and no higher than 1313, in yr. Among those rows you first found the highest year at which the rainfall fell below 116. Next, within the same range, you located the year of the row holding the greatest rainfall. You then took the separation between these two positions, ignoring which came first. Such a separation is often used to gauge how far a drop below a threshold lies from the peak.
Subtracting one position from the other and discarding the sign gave 2 yr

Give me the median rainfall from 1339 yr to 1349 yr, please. 105.2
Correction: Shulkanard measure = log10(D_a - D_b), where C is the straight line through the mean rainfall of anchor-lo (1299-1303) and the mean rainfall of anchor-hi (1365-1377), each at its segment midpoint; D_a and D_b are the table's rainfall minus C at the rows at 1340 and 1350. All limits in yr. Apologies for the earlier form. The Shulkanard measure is 1.12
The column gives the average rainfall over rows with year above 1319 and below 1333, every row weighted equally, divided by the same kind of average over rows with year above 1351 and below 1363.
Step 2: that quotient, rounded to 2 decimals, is 1.19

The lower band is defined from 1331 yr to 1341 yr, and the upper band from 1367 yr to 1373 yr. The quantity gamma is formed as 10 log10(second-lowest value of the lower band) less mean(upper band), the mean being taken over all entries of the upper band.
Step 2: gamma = -94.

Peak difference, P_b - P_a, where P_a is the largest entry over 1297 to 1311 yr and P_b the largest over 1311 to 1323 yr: -6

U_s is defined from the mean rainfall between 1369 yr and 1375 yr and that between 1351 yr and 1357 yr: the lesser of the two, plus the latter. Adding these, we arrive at 217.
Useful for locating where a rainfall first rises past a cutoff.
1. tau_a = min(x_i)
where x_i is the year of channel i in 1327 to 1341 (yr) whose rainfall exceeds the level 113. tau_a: 1328 yr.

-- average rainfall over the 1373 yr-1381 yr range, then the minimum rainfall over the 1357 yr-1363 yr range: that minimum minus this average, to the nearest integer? -60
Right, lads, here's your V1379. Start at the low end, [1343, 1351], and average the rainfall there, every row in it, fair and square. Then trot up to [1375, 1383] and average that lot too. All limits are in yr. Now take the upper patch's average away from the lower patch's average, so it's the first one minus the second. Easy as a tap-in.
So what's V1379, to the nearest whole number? -26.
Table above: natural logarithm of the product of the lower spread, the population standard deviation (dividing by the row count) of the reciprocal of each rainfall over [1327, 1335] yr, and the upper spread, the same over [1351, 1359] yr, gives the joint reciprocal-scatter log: -16.7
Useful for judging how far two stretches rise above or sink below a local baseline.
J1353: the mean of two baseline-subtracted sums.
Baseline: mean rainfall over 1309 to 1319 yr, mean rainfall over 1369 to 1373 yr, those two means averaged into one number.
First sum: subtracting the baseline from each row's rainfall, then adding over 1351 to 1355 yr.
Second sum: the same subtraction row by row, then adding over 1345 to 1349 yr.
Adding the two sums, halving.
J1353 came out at -18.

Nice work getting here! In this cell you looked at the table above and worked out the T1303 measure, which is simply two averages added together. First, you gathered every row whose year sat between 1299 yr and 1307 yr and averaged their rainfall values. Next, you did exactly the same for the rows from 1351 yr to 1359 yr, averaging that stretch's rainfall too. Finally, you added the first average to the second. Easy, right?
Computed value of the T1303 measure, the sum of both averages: 218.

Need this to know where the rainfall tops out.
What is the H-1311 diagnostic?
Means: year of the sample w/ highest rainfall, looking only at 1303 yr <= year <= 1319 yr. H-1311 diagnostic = 1310 yr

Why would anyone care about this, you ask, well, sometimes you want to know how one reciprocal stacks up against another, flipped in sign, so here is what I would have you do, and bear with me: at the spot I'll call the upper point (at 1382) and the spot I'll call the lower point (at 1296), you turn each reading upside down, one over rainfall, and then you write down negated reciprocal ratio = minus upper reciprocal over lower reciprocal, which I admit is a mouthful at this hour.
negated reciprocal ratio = -0.850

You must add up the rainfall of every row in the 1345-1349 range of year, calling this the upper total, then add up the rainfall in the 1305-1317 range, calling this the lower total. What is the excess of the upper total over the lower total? -476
